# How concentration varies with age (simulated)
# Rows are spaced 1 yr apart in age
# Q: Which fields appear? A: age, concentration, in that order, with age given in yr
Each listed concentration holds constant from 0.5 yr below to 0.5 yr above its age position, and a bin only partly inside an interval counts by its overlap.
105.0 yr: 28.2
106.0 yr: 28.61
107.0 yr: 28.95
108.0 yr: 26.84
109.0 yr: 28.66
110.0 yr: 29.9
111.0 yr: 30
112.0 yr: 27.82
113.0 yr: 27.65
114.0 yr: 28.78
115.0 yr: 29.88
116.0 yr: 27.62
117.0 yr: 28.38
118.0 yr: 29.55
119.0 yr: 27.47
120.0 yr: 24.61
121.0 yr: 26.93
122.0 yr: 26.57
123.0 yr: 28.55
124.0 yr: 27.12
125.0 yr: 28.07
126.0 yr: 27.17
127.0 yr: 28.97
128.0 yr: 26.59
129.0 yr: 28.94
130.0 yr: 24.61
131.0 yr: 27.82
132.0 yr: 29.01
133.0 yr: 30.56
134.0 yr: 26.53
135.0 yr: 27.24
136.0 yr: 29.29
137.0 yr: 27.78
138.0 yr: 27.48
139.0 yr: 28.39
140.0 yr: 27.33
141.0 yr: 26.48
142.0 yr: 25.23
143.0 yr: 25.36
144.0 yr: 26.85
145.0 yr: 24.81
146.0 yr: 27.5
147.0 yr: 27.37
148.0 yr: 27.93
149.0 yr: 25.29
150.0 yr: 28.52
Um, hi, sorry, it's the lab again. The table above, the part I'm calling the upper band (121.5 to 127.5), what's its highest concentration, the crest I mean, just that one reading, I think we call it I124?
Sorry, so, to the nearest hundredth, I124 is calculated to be 28.97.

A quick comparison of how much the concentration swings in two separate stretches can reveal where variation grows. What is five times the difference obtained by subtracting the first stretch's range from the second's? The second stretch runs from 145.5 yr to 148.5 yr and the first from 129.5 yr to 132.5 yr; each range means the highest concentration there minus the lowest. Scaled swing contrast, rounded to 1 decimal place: -19.2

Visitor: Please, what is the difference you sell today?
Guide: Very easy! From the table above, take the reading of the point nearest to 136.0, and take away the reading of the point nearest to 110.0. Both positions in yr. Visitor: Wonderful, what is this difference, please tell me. -1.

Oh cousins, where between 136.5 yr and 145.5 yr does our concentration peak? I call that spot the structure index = 139.0 yr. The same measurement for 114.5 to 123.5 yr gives 115.0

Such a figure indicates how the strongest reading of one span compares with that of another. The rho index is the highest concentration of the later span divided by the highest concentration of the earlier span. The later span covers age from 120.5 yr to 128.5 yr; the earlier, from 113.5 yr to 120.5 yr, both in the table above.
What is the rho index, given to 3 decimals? 0.970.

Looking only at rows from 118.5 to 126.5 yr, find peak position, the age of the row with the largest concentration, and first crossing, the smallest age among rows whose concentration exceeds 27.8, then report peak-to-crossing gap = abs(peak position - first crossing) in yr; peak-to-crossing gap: 0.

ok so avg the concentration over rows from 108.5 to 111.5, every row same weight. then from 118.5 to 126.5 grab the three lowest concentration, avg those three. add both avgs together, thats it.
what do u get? 55.6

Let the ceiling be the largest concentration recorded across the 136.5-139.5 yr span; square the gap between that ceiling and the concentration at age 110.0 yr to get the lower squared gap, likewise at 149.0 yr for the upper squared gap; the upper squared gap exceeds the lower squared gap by 7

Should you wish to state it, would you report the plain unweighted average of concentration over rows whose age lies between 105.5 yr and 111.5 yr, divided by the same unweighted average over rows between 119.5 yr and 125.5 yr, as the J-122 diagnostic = 1.07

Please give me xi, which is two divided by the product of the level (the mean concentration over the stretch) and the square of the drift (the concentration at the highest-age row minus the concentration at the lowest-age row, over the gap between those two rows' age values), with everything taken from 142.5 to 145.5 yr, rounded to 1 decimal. 1.0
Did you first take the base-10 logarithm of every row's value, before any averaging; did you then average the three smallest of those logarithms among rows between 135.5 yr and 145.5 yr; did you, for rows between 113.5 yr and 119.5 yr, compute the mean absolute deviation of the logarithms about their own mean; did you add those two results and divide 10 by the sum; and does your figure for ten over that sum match 7.08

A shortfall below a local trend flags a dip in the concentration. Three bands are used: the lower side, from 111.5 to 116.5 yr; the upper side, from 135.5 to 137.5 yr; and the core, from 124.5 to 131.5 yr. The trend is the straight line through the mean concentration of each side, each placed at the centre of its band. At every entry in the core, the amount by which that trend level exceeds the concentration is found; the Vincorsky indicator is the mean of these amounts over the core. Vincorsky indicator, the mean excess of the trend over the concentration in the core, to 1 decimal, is 1.0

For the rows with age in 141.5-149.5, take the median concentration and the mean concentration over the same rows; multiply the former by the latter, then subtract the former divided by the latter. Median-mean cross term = 685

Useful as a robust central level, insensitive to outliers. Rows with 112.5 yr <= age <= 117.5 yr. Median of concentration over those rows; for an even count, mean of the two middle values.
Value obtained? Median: 28.38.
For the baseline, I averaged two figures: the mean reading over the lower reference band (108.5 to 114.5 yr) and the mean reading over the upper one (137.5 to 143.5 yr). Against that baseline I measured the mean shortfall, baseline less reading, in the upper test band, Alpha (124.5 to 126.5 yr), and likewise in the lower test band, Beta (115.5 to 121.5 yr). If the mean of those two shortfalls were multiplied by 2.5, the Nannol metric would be 0.6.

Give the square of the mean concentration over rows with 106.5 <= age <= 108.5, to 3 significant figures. 778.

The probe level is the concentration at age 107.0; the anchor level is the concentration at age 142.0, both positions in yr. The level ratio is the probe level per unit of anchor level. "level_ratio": 1.15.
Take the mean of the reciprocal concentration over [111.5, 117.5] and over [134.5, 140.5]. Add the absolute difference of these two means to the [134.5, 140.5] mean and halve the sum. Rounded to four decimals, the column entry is 0.0182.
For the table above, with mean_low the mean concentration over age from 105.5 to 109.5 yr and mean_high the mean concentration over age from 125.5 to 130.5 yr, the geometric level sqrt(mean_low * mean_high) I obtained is 27.76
